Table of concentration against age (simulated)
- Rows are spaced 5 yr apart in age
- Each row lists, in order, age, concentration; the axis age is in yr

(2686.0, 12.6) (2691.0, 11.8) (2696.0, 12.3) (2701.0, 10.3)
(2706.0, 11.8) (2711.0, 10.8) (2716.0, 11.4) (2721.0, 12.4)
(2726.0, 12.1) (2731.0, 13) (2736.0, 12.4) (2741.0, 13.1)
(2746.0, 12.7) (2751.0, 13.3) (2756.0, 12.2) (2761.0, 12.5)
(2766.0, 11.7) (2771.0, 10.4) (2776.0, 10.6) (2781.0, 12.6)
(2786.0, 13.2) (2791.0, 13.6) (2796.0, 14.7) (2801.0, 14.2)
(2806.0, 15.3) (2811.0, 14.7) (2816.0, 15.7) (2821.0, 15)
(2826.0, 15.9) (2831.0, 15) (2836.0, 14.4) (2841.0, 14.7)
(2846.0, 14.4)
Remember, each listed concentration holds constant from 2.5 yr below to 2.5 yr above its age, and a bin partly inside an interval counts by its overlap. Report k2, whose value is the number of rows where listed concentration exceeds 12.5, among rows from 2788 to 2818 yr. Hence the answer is 6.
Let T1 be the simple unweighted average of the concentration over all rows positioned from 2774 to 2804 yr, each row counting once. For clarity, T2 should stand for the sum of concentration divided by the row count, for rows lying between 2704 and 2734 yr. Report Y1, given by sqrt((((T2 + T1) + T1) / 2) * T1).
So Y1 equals 15.9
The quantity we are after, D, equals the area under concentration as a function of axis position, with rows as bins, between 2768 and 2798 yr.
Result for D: 374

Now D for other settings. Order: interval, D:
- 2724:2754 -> 383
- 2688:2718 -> 343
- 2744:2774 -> 363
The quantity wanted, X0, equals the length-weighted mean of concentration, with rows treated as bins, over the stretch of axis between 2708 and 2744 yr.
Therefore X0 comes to 12.2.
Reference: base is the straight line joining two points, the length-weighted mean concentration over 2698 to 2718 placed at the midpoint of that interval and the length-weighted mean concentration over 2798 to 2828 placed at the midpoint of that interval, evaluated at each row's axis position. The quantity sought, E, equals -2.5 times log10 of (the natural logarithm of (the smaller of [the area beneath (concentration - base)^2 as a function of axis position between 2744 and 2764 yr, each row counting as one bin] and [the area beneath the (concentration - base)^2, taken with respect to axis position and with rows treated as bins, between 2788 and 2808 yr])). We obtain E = -0.50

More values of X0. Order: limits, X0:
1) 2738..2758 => 12.8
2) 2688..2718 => 11.4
